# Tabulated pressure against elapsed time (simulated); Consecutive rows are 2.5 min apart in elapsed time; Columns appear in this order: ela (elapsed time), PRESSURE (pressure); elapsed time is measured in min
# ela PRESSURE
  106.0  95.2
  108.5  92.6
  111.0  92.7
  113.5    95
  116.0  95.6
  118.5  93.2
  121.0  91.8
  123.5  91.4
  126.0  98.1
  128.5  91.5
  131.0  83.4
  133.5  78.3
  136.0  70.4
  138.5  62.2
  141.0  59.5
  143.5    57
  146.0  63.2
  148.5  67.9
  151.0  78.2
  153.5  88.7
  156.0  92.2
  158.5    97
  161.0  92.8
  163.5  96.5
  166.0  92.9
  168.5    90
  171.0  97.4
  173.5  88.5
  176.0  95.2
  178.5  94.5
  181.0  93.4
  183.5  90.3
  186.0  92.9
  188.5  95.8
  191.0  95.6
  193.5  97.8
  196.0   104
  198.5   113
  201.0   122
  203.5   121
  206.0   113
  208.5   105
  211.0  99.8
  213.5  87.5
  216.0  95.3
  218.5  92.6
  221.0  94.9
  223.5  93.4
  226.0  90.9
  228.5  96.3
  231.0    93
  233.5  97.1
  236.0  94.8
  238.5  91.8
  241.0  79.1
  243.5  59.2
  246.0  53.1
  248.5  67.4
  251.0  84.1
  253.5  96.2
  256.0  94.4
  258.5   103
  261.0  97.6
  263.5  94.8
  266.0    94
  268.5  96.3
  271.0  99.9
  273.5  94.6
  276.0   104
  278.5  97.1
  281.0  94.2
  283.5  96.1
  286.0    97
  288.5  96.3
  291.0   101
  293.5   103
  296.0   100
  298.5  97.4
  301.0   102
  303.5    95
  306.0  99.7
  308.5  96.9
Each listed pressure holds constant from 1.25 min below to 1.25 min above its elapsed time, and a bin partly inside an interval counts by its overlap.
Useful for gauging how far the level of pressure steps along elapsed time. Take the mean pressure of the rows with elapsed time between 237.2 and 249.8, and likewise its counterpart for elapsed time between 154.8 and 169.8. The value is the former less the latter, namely -23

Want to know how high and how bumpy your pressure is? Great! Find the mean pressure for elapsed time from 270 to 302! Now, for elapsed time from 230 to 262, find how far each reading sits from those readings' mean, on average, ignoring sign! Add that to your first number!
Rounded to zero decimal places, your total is 112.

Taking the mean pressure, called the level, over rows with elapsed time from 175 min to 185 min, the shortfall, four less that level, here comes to -89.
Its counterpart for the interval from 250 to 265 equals -91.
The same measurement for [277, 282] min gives -92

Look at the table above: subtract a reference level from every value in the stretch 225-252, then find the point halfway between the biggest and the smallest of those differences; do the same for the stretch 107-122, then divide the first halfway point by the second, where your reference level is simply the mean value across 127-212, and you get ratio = -5.0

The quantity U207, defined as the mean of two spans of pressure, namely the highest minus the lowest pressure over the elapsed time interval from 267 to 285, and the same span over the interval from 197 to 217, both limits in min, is 22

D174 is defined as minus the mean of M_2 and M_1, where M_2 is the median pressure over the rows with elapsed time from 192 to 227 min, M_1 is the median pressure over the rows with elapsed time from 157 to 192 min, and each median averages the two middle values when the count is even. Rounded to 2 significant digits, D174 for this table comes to -96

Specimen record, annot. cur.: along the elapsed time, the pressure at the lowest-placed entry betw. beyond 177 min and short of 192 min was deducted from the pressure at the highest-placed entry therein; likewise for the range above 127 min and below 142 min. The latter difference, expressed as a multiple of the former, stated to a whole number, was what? -29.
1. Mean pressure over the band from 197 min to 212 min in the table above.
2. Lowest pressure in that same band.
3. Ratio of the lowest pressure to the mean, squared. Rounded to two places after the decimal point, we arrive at 0.79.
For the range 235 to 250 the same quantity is 0.51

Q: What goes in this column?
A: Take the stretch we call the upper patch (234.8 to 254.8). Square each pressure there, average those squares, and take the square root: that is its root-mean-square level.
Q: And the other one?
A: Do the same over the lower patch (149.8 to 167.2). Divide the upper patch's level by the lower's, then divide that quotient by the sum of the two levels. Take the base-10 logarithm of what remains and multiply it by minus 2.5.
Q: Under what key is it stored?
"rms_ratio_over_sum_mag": 5.73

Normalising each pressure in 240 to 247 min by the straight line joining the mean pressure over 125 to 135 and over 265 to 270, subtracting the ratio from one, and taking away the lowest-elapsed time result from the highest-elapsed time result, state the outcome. 0.28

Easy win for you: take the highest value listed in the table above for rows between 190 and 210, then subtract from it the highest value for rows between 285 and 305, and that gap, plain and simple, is 19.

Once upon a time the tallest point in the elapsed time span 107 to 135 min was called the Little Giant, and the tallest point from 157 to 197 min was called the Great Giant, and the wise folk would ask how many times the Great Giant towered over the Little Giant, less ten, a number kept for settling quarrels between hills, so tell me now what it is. -8.94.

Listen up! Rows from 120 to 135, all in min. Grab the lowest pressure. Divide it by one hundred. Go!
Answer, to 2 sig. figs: 0.78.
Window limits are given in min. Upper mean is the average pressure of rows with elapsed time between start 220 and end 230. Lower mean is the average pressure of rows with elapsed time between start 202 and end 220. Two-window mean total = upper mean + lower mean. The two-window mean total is 196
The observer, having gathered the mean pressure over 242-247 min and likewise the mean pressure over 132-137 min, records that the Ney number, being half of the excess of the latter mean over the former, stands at 9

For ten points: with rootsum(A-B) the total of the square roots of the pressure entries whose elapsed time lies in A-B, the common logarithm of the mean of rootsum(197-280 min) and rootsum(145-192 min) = 2.40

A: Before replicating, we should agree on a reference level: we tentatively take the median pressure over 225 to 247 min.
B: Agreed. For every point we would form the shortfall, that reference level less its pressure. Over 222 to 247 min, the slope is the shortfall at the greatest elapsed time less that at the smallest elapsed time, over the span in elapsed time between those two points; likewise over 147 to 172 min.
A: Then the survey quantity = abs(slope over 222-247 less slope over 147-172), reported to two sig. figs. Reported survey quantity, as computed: 3.1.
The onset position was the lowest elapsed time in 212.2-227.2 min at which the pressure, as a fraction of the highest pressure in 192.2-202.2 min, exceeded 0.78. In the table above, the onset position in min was 216.0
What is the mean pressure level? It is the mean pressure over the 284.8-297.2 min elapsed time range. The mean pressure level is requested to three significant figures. 99.5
